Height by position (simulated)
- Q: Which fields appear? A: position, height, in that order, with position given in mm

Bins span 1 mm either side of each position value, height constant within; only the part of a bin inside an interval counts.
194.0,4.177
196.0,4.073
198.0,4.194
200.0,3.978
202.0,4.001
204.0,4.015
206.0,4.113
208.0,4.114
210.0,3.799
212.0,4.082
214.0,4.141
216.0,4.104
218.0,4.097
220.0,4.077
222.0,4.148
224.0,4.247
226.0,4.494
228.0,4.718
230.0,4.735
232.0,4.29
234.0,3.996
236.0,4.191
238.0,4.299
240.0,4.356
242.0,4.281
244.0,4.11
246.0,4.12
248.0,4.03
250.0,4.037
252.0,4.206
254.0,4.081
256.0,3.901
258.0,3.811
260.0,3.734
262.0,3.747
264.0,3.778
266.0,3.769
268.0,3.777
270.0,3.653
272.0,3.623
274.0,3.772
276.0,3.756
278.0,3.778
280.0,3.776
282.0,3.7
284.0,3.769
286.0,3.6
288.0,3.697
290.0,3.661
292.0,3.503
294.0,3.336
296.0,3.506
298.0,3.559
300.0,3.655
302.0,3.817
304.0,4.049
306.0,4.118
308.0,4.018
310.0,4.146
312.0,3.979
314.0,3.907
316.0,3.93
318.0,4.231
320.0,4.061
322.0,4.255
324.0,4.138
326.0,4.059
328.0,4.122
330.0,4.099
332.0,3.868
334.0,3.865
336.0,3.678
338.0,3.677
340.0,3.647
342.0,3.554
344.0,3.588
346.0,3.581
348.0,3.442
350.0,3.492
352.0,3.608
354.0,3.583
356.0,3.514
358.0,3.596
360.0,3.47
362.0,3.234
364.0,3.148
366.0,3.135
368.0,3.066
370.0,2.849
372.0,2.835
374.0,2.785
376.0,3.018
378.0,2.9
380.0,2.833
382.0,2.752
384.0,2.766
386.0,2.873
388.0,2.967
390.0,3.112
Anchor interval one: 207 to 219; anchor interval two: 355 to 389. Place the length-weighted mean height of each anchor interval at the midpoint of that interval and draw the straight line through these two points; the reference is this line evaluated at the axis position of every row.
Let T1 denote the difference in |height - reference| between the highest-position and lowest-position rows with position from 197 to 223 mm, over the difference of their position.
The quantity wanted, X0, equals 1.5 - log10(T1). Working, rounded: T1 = 0.004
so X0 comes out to 3.9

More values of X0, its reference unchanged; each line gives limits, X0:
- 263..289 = 4.0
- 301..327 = 3.3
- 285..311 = 3.0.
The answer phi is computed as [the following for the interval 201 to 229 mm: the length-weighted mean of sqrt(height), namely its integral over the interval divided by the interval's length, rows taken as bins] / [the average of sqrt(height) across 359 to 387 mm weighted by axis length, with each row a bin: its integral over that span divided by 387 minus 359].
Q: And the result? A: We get 1.18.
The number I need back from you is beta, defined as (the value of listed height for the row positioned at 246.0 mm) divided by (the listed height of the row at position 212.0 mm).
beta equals 1.01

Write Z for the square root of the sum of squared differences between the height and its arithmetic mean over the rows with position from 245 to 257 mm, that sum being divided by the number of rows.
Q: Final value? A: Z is 0.093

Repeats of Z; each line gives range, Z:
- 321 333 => 0.116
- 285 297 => 0.120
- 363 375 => 0.150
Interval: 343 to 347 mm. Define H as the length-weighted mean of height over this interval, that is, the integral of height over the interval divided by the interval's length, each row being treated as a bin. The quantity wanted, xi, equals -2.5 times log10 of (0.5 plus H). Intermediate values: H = 3.58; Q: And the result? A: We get -1.53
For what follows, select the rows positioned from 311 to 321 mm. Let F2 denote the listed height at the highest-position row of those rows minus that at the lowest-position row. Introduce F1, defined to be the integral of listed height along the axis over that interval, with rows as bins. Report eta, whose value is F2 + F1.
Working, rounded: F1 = 40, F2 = 0.1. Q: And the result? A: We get 40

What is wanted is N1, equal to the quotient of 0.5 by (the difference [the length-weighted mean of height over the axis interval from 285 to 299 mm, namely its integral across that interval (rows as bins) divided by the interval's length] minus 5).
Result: -0.35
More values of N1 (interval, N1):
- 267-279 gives -0.39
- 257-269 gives -0.41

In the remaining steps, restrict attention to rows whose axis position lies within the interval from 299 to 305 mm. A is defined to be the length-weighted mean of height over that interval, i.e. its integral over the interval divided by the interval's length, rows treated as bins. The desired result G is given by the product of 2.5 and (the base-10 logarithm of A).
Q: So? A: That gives 1.46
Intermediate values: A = 3.8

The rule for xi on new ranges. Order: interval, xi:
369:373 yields -1.31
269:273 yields -1.54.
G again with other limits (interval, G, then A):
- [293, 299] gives 1.35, 3.5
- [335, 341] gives 1.41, 3.7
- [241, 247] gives 1.55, 4.2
